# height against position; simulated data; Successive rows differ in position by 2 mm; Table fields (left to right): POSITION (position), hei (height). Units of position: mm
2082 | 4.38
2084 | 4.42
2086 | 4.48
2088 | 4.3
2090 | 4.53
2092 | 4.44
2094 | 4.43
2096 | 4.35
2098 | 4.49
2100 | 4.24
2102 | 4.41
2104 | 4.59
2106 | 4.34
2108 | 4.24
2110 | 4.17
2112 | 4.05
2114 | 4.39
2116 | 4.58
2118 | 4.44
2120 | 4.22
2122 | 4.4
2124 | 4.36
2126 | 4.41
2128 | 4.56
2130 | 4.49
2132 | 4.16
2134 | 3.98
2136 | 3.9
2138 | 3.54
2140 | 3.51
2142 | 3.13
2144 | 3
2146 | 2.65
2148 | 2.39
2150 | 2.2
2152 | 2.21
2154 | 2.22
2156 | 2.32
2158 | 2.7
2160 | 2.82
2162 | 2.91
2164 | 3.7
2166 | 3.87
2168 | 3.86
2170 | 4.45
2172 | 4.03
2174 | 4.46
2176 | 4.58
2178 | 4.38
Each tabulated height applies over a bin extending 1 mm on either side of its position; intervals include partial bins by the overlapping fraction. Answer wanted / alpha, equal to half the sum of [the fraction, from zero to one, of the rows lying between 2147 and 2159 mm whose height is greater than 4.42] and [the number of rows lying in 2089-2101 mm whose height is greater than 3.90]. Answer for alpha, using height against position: 3.00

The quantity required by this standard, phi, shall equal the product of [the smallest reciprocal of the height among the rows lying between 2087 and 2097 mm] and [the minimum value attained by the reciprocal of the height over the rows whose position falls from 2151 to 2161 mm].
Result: 0.0783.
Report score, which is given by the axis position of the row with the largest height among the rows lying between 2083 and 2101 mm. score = 2090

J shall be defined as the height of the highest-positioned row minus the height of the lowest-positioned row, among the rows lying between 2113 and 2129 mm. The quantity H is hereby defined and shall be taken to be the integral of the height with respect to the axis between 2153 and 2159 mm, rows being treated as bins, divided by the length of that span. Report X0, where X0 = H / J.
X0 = 14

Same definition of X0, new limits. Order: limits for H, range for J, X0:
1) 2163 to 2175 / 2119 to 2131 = 15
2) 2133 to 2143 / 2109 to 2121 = 72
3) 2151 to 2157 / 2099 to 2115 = 15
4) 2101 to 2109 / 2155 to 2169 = 3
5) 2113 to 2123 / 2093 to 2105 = 28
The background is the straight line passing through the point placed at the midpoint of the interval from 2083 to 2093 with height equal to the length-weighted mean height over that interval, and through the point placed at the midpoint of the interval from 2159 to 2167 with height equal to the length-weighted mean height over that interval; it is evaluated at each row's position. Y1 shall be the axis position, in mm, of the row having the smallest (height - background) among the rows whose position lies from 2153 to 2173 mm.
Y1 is 2154 mm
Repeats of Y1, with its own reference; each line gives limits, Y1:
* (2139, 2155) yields 2150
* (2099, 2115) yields 2112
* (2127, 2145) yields 2144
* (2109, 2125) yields 2112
